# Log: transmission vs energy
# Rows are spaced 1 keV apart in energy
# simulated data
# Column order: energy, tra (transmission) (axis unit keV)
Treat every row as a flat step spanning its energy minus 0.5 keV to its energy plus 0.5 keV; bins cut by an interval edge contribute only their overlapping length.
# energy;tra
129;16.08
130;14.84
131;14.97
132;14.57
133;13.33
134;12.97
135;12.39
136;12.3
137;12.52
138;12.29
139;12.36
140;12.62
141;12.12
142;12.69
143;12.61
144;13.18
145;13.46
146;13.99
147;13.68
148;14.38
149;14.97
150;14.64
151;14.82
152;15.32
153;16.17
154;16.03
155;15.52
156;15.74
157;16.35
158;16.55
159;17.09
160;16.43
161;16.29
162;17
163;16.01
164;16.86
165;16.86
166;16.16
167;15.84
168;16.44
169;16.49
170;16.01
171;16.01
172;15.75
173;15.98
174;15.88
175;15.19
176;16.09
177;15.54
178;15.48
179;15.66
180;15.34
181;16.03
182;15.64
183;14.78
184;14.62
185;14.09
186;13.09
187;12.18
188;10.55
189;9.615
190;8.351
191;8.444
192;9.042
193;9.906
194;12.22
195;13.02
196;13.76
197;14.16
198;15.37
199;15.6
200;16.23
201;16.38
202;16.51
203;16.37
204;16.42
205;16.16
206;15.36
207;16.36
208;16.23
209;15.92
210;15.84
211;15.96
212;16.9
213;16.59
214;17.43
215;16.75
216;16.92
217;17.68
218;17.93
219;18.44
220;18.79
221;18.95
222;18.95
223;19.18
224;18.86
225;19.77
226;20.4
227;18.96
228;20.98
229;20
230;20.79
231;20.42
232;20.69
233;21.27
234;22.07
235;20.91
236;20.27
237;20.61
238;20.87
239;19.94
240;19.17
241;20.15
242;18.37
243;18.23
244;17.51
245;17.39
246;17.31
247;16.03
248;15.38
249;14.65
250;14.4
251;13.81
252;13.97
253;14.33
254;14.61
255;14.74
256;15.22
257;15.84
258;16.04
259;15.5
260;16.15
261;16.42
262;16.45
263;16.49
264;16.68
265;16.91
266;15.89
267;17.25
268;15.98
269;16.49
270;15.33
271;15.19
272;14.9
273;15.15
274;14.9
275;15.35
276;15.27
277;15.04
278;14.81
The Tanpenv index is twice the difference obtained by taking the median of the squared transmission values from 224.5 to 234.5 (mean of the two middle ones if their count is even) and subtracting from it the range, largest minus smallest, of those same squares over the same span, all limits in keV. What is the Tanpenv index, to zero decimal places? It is 590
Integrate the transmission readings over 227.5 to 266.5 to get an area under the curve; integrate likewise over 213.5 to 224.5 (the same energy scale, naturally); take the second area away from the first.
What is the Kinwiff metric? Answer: 487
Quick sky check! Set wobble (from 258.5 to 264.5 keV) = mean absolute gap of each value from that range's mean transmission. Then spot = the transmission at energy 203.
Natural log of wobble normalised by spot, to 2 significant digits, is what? -4.0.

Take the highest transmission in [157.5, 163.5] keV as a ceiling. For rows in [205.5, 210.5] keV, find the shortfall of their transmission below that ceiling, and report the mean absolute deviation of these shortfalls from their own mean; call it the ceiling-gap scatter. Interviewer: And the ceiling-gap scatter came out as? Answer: 0.28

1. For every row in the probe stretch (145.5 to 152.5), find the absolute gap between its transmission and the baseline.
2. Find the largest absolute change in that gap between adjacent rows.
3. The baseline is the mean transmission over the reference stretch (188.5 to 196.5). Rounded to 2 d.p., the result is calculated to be 0.70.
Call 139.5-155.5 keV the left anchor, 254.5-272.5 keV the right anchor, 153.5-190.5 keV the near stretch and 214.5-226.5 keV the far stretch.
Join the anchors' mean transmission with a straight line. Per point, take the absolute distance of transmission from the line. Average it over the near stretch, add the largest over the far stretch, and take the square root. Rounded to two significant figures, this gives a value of 2.6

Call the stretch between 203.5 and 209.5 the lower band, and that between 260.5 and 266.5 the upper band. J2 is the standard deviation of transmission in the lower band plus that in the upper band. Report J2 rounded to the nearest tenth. 0.7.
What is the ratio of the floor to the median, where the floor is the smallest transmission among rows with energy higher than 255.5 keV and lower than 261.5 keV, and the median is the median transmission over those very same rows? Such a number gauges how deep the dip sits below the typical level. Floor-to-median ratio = 0.955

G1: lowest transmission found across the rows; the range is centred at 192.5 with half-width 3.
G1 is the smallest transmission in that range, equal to 8.351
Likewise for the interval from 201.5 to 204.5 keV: 16.37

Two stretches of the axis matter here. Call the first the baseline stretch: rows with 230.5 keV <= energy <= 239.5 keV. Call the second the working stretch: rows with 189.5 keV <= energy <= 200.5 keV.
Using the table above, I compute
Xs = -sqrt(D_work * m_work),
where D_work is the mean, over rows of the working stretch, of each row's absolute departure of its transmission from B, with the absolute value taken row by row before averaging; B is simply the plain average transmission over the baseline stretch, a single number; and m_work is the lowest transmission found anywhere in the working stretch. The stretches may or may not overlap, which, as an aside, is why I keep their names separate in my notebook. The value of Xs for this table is -8.4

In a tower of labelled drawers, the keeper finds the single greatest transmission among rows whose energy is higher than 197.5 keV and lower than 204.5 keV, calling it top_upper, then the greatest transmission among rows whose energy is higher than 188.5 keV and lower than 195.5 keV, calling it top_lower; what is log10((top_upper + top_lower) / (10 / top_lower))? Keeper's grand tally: 1.58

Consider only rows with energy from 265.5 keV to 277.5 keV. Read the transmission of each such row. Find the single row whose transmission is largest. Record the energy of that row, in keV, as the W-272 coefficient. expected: 267 keV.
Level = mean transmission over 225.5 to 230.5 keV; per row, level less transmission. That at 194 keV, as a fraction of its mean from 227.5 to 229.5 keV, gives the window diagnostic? -30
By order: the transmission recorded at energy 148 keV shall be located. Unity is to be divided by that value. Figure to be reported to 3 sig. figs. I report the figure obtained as 0.0695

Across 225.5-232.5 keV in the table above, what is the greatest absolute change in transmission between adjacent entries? 2.0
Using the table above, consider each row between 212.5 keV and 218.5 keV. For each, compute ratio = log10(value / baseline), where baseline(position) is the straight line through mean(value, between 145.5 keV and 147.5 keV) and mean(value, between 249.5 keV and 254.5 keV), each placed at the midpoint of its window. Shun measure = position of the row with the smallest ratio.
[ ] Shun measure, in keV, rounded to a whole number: 213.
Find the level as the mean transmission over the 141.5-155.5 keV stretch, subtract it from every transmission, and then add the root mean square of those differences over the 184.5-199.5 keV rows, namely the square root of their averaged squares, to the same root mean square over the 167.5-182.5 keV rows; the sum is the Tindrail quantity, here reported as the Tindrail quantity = 4.9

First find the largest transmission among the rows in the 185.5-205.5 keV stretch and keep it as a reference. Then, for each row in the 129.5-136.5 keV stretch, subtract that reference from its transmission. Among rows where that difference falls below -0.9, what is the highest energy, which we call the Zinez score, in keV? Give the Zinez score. 136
